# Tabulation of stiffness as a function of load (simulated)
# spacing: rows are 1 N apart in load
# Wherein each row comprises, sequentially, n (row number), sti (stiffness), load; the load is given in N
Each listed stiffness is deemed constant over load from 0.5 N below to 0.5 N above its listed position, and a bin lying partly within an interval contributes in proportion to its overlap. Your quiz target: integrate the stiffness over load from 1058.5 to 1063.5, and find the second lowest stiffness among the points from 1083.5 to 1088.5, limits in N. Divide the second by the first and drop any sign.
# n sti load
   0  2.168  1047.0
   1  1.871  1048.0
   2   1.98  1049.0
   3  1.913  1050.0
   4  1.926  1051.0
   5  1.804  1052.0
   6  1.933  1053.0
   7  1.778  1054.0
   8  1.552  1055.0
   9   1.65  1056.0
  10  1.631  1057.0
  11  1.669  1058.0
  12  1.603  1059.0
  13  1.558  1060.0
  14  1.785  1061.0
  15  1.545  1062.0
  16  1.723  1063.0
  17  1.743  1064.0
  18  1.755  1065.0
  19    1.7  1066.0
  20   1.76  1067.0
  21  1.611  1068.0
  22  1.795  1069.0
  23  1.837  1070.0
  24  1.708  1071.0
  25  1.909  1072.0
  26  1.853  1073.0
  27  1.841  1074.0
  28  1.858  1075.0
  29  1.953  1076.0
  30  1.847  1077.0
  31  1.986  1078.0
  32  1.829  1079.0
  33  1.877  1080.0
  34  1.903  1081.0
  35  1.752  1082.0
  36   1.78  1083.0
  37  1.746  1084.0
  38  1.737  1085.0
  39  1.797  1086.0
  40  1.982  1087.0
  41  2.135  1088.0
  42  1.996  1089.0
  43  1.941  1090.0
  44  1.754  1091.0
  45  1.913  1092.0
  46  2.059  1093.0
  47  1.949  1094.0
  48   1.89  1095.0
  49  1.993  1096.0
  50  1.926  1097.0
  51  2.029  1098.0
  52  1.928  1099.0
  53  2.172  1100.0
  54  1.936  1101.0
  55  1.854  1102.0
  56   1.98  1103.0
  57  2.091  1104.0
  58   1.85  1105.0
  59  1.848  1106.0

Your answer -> 0.213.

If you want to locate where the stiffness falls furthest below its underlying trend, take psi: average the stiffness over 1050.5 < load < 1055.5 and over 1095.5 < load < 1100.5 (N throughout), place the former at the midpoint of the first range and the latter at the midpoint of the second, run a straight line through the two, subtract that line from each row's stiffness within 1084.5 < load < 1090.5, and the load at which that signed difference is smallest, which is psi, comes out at 1085.0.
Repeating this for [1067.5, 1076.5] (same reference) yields 1068.0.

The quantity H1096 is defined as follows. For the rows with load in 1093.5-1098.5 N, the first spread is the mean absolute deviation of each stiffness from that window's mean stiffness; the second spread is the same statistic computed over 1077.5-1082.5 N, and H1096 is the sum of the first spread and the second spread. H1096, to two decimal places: 0.11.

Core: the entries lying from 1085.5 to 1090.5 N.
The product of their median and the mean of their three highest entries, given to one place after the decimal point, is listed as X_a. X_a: 4.0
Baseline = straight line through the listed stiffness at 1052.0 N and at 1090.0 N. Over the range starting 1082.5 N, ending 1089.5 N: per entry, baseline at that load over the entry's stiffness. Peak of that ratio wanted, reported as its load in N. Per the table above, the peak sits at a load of 1085.0 N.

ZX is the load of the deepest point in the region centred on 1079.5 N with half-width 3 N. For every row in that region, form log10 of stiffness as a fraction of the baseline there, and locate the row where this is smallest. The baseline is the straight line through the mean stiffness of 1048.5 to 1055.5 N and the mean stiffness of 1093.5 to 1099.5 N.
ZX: 1082.0 N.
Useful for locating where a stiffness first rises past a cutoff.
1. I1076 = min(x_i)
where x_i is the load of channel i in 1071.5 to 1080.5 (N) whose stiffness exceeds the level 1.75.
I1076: 1072.0 N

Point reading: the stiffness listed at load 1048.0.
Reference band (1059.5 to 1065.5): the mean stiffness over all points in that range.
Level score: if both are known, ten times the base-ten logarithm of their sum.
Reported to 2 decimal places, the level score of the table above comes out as 5.51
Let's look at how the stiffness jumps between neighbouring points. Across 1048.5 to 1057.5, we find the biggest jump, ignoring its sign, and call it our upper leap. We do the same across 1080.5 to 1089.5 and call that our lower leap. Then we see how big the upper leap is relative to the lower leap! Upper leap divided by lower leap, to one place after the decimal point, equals 1.2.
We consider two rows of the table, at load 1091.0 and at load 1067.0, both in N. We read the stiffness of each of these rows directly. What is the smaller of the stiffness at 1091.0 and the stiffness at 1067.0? 1.75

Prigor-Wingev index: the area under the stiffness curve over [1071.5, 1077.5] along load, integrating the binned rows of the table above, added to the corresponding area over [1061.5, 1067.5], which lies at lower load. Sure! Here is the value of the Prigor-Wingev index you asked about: 21.5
